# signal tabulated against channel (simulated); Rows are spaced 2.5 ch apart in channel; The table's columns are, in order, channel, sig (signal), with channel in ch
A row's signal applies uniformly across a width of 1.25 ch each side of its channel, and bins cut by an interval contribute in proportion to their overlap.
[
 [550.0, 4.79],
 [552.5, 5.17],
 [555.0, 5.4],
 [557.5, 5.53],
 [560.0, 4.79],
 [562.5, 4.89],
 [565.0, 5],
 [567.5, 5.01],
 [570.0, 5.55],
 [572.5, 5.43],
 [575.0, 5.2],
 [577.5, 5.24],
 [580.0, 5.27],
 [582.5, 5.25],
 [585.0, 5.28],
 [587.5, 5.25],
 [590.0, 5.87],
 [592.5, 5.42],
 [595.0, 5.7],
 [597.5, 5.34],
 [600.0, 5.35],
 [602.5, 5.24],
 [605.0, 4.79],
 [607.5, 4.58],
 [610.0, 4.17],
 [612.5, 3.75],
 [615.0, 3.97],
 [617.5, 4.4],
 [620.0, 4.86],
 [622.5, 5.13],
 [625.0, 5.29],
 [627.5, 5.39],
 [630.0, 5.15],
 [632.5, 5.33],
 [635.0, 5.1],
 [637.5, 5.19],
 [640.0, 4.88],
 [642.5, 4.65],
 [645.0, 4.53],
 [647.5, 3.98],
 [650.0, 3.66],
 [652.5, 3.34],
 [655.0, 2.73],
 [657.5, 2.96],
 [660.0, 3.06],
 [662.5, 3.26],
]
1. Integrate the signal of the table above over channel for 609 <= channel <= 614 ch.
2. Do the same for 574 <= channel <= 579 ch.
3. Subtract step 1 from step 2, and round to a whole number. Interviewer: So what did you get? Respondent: 6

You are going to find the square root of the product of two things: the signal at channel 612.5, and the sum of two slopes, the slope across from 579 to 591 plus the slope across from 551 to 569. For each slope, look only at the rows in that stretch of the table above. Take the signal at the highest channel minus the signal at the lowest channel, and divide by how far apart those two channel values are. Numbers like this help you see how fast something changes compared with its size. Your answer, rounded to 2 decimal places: 0.43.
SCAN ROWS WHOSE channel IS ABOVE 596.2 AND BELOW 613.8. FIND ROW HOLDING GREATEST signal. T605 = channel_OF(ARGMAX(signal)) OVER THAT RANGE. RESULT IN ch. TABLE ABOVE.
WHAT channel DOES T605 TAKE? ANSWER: 600.0 ch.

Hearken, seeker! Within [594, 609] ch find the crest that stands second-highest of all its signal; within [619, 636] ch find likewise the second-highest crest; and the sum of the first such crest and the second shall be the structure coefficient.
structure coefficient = 10.7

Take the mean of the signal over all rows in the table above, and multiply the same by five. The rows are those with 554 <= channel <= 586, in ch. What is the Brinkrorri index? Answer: 26.1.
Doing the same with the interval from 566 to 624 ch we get 25.2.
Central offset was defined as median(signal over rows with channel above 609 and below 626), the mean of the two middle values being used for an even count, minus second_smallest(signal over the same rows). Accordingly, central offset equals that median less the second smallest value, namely 0.43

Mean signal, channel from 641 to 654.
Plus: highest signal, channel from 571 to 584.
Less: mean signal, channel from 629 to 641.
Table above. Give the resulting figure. 4.3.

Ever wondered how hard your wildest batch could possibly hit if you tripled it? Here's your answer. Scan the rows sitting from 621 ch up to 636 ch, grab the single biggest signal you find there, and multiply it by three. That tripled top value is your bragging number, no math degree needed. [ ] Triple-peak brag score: 16.2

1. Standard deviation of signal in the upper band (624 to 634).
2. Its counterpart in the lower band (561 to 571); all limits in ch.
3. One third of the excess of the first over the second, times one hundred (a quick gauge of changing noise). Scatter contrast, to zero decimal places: -6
